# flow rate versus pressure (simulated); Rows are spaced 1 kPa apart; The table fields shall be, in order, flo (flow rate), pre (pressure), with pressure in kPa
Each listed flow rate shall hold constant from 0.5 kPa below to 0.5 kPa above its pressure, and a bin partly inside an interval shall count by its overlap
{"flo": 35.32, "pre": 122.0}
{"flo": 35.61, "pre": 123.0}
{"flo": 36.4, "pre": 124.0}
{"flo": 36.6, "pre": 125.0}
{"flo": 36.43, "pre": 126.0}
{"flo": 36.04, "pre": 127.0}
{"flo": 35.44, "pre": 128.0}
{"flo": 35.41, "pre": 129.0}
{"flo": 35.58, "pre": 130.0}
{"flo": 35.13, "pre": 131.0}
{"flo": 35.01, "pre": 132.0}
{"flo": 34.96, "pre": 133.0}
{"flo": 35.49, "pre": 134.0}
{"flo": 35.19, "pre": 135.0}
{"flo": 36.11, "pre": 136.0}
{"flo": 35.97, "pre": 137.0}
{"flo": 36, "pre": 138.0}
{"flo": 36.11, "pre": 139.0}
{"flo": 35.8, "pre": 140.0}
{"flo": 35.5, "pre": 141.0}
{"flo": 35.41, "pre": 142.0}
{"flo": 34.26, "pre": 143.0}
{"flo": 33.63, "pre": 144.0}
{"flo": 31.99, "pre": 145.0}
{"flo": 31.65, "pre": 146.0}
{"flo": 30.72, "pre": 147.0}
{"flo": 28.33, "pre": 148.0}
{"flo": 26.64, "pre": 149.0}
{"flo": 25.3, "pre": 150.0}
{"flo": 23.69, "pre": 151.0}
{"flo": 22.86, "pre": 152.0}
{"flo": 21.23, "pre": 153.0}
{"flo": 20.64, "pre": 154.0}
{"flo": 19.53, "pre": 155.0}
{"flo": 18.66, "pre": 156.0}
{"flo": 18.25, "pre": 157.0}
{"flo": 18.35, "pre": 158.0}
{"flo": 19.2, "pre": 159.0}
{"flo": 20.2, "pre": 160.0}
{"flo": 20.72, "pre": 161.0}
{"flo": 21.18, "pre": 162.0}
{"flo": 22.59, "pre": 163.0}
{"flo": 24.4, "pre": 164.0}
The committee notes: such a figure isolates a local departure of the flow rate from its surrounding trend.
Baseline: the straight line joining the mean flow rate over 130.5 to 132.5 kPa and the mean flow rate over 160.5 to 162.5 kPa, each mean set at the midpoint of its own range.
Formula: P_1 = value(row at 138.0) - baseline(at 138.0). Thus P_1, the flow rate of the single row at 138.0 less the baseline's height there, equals 4.0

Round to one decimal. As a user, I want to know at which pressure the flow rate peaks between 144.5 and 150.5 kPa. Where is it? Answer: 145.0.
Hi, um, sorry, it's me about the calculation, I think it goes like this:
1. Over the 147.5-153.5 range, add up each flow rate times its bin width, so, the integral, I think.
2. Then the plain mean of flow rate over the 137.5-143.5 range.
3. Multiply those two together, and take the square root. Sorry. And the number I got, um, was 73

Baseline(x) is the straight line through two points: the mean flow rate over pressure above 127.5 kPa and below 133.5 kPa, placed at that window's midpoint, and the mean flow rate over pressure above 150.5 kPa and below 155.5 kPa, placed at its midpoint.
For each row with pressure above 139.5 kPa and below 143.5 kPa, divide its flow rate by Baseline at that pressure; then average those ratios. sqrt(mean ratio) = 1.11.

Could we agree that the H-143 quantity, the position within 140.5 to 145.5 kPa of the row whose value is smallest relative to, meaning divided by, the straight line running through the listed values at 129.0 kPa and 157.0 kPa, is 145.0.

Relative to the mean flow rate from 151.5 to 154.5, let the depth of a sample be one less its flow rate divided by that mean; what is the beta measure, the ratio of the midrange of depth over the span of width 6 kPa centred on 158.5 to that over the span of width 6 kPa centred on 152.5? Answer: -2.50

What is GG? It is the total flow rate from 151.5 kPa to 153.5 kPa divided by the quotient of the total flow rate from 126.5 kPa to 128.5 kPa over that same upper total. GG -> 27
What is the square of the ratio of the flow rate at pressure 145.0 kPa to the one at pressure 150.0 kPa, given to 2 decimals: 1.60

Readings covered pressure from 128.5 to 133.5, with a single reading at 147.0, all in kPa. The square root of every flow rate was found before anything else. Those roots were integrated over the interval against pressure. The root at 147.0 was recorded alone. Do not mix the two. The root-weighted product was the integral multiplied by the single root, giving 164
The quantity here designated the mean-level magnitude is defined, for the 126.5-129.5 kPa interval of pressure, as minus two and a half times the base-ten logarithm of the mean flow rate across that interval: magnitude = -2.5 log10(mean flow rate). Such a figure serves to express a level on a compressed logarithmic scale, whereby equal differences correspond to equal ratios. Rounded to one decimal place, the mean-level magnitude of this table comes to -3.9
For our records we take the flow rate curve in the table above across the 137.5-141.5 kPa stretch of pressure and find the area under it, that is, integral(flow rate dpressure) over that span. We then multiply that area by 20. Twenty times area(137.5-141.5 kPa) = 2868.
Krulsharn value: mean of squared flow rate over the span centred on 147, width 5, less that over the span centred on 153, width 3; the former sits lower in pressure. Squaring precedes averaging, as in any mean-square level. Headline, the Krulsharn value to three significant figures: 430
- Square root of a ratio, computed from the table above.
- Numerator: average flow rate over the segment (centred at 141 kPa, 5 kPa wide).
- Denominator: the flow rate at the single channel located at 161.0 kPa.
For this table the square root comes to 1.31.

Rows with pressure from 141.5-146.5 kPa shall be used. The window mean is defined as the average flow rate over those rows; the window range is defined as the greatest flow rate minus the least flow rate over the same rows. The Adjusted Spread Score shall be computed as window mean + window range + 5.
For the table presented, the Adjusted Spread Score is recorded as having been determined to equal 42.1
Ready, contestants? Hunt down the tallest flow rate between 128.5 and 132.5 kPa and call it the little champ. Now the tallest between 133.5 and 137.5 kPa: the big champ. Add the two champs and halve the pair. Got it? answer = 36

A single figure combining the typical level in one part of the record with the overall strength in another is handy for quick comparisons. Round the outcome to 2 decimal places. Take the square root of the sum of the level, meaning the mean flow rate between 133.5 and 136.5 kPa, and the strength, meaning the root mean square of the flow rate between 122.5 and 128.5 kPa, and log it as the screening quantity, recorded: 8.47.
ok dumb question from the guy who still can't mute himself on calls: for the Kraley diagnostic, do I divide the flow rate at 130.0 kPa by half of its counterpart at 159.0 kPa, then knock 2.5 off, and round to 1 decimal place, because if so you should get 1.2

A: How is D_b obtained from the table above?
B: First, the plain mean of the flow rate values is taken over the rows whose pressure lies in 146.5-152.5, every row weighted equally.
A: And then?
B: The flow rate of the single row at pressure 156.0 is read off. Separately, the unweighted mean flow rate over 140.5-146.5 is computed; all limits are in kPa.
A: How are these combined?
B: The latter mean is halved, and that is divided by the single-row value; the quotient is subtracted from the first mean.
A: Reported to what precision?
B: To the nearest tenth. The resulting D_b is 25.4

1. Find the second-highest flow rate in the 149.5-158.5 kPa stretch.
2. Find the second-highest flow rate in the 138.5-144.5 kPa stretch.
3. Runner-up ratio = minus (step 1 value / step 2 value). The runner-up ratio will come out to -0.66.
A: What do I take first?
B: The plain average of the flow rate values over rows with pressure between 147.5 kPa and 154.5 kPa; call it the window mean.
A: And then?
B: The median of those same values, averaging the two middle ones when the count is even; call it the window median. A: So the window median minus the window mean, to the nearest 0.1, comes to -0.4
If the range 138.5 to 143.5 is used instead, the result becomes 0.1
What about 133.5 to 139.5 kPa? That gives 0.2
